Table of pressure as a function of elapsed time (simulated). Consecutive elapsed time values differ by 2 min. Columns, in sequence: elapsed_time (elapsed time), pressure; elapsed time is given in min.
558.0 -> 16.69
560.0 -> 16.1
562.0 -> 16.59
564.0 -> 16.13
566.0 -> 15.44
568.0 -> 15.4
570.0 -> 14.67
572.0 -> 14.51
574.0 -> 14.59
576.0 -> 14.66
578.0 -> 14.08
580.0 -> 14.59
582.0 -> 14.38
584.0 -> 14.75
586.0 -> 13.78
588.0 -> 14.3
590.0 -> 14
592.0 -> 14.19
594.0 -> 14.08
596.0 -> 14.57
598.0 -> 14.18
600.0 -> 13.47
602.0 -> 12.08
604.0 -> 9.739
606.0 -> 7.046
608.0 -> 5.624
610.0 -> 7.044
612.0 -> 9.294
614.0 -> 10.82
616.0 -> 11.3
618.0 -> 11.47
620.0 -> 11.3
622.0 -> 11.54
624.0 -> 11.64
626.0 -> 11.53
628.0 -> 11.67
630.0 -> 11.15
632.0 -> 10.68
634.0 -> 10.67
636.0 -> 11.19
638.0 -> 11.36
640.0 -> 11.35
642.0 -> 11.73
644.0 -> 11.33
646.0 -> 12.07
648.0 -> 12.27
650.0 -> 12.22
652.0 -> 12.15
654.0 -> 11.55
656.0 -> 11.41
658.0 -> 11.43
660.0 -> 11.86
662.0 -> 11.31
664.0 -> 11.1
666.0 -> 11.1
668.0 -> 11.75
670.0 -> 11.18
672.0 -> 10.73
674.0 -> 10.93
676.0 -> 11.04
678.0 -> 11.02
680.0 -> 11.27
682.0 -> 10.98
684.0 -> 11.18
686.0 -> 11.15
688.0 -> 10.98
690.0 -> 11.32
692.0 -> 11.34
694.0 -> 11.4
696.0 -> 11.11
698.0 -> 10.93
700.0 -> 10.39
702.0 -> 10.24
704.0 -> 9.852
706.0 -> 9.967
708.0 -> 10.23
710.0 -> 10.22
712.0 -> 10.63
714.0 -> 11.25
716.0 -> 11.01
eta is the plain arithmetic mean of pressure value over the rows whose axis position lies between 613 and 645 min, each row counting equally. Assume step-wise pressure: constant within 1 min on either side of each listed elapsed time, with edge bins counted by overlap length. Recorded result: 11.3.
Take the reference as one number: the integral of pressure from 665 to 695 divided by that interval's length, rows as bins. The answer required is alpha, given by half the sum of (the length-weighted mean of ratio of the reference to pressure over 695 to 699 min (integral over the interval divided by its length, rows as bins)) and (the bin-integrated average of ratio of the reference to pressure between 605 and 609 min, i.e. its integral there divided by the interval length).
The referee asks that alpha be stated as 1.40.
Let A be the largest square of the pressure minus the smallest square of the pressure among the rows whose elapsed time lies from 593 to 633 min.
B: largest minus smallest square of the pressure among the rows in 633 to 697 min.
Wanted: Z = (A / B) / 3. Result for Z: 1.64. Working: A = 181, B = 37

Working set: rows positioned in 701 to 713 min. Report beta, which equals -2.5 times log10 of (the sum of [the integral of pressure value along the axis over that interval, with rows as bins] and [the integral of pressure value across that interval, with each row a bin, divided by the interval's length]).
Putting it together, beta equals -5.31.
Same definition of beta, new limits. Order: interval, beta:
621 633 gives -5.42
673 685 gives -5.40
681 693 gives -5.40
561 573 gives -5.76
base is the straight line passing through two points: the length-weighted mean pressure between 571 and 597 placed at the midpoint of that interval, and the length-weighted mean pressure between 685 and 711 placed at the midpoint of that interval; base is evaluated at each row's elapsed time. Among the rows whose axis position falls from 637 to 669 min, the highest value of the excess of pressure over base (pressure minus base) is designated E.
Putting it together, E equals 0.1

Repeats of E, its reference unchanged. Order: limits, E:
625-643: -0.8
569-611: 0.6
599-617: -0.4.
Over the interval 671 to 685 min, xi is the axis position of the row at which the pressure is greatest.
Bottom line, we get 680.0 min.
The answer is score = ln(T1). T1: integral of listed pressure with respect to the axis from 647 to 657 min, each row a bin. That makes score 4.78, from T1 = 119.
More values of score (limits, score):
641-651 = 4.78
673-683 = 4.70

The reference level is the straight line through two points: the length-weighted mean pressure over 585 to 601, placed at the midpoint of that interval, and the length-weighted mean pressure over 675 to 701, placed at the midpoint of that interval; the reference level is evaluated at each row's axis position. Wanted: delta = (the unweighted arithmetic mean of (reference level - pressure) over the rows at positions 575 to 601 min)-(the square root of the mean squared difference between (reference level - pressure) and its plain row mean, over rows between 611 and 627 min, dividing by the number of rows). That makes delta -0.8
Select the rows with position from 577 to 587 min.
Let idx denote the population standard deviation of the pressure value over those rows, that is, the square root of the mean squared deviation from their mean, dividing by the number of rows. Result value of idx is 0.35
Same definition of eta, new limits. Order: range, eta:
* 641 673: 11.6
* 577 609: 12.8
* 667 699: 11.1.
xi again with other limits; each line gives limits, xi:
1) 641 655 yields 648.0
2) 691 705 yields 694.0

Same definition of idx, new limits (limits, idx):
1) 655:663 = 0.21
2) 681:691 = 0.13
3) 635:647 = 0.30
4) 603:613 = 1.54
